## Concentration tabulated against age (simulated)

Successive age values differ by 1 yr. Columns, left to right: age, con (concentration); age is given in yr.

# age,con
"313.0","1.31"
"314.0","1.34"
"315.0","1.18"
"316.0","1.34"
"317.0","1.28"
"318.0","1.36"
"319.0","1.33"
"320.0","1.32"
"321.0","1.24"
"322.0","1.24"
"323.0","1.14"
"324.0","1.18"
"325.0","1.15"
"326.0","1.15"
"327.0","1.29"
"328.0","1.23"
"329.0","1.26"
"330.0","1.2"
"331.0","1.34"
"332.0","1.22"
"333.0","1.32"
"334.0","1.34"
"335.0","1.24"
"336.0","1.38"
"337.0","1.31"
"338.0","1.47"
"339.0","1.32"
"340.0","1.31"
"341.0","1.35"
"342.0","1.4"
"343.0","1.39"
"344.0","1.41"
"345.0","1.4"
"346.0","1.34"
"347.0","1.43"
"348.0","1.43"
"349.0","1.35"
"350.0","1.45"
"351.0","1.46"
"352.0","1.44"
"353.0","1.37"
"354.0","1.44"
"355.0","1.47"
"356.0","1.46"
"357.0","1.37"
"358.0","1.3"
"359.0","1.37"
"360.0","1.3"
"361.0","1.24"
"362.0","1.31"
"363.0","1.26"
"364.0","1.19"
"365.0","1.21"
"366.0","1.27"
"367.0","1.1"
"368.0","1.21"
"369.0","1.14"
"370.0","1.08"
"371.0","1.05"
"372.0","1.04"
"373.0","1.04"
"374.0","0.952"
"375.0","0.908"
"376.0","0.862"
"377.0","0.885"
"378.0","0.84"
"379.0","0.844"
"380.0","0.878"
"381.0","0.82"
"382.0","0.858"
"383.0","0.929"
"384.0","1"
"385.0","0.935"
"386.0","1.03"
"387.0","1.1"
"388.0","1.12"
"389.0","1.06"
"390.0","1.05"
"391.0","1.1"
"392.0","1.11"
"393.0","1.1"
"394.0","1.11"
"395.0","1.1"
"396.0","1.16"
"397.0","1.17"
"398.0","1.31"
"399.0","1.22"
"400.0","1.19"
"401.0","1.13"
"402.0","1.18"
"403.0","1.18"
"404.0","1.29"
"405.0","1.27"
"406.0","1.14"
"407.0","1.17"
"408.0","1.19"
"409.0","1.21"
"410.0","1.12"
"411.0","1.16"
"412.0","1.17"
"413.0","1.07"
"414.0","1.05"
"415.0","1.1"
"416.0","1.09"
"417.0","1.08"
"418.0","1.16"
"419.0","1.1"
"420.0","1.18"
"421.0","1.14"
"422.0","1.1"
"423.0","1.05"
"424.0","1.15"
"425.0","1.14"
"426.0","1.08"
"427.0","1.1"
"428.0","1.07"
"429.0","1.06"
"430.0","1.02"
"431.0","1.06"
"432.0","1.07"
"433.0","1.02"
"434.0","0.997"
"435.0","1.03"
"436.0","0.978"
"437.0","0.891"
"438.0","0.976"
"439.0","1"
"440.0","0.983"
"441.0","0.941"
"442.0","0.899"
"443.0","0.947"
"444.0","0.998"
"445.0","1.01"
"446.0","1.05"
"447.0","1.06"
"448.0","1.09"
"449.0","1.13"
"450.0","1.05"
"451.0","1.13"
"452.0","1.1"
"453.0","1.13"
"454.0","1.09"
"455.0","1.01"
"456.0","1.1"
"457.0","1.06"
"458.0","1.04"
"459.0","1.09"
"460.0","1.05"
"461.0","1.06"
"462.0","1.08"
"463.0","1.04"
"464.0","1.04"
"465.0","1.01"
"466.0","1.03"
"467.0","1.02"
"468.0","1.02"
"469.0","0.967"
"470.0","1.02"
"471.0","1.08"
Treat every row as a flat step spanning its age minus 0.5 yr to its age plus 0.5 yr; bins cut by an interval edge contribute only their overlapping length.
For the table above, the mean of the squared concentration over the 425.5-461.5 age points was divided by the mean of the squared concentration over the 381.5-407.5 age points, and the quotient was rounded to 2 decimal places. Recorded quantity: 0.86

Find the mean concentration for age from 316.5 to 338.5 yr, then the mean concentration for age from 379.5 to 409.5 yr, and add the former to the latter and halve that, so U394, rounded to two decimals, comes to 1.19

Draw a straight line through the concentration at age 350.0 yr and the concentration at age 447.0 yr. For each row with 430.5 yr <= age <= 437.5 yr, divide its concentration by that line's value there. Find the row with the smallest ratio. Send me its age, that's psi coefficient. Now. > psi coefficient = 437.0 yr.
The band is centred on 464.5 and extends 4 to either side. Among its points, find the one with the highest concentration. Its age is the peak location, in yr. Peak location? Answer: 462.0 yr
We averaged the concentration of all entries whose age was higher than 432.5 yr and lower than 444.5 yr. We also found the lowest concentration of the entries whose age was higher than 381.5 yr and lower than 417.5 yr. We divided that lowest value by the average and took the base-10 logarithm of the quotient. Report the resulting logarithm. -0.05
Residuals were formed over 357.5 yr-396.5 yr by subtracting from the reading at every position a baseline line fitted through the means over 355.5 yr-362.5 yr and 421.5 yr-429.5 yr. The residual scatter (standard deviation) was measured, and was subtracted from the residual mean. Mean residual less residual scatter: -0.33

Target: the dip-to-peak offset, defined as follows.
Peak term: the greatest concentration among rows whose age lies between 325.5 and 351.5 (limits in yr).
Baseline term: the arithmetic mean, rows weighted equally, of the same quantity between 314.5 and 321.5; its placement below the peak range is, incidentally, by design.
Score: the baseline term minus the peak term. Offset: -0.18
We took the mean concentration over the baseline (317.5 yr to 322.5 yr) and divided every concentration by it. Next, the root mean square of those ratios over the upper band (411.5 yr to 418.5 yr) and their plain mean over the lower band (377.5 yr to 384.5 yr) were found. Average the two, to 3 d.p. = 0.765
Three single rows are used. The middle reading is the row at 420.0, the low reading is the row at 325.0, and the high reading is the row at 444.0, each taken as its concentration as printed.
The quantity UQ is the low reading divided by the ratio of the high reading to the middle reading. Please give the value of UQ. 1.360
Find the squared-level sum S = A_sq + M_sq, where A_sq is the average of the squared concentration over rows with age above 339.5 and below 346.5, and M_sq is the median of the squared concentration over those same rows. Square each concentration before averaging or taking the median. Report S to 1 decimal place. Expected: 3.8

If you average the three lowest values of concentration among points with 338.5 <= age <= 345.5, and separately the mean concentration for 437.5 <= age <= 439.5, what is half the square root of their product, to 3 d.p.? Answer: 0.572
